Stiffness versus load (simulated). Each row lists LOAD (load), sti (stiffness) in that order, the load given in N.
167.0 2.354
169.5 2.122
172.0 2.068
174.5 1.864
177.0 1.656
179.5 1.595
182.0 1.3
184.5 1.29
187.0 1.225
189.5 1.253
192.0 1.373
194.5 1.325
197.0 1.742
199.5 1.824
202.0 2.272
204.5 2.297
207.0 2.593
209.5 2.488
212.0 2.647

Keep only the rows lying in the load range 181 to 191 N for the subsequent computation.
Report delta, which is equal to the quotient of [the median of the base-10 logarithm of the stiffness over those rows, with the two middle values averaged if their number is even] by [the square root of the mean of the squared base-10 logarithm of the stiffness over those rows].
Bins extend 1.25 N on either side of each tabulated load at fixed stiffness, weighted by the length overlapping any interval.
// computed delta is 1.01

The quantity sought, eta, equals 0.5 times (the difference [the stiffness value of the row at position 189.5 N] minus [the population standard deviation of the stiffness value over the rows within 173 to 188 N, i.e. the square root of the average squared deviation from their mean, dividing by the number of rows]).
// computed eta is 0.51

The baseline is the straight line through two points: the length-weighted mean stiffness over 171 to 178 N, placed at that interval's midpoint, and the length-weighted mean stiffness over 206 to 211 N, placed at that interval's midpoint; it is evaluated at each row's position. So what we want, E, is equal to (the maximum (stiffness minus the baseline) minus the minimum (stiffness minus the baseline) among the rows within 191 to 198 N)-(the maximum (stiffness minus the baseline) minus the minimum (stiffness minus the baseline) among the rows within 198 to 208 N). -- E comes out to -0.25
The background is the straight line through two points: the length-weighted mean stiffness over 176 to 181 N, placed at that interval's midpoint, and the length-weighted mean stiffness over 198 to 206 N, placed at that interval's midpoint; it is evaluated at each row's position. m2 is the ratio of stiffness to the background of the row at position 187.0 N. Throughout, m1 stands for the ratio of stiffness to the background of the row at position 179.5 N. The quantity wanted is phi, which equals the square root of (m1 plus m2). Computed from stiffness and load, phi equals 1.29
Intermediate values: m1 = 0.98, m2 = 0.7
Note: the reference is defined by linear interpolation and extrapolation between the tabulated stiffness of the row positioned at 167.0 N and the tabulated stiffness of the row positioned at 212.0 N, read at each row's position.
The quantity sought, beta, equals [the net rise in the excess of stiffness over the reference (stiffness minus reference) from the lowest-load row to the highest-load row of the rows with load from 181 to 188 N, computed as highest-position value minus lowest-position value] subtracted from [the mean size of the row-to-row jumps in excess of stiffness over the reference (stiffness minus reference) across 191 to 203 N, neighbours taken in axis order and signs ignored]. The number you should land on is 0.3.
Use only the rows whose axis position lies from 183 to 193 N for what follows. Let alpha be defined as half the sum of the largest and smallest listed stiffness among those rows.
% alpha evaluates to 1.30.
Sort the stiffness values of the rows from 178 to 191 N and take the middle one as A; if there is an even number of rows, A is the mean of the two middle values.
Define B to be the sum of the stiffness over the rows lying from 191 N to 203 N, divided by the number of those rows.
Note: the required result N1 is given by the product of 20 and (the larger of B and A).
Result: 34.1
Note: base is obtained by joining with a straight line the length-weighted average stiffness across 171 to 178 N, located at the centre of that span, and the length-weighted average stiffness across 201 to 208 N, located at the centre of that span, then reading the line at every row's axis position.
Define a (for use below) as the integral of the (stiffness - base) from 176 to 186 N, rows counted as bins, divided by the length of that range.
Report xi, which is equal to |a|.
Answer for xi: 0.53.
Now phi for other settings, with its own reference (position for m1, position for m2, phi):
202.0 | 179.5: 1.43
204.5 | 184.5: 1.34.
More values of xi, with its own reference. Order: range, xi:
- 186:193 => 0.84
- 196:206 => 0.27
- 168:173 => 0.32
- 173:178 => 0.10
